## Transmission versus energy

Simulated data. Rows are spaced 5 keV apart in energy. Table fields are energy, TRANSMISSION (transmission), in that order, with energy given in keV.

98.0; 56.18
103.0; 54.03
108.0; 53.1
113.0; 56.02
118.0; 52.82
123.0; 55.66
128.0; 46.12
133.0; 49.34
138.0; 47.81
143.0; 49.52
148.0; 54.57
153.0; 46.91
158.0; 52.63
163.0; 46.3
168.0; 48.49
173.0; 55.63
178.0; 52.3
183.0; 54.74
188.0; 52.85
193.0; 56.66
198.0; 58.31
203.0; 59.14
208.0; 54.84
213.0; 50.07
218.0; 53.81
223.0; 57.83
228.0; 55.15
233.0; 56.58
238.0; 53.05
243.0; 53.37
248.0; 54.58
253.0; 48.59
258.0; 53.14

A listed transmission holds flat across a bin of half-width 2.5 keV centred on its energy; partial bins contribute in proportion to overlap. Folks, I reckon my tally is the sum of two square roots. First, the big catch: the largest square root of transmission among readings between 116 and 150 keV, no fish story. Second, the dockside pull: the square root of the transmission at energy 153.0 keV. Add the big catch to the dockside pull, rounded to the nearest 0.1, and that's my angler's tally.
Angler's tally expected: 14.3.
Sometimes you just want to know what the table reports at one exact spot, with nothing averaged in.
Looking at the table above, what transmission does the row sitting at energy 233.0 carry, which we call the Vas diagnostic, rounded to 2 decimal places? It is 56.58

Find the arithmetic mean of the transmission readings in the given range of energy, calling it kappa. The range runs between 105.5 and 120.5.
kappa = 54.0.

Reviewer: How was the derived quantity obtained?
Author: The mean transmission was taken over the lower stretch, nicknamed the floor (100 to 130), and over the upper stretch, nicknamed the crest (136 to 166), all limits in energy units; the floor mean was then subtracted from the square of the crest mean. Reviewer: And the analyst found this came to 2410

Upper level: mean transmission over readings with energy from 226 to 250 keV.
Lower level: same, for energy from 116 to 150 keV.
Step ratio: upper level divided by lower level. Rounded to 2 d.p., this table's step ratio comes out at 1.07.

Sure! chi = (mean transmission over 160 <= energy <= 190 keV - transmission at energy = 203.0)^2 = 55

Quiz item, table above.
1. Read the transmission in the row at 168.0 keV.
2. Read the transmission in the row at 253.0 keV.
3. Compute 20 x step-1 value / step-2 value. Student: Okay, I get 20.0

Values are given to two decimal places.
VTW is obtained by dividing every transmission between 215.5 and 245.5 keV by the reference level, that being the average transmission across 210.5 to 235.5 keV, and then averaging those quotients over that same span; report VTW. 1.01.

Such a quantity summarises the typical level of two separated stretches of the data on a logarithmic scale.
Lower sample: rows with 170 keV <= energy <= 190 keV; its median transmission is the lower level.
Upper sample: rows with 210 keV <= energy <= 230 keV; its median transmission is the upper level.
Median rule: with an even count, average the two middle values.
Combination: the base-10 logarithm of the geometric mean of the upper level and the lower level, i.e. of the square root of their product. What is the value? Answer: 1.73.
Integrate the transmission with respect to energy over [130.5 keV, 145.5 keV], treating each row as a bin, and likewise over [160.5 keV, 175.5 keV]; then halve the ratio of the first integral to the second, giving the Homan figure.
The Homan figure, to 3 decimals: 0.488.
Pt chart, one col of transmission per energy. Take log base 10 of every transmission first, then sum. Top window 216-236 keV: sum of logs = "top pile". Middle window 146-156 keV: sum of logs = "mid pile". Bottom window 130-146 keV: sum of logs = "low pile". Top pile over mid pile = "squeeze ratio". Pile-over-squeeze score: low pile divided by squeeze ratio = 2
